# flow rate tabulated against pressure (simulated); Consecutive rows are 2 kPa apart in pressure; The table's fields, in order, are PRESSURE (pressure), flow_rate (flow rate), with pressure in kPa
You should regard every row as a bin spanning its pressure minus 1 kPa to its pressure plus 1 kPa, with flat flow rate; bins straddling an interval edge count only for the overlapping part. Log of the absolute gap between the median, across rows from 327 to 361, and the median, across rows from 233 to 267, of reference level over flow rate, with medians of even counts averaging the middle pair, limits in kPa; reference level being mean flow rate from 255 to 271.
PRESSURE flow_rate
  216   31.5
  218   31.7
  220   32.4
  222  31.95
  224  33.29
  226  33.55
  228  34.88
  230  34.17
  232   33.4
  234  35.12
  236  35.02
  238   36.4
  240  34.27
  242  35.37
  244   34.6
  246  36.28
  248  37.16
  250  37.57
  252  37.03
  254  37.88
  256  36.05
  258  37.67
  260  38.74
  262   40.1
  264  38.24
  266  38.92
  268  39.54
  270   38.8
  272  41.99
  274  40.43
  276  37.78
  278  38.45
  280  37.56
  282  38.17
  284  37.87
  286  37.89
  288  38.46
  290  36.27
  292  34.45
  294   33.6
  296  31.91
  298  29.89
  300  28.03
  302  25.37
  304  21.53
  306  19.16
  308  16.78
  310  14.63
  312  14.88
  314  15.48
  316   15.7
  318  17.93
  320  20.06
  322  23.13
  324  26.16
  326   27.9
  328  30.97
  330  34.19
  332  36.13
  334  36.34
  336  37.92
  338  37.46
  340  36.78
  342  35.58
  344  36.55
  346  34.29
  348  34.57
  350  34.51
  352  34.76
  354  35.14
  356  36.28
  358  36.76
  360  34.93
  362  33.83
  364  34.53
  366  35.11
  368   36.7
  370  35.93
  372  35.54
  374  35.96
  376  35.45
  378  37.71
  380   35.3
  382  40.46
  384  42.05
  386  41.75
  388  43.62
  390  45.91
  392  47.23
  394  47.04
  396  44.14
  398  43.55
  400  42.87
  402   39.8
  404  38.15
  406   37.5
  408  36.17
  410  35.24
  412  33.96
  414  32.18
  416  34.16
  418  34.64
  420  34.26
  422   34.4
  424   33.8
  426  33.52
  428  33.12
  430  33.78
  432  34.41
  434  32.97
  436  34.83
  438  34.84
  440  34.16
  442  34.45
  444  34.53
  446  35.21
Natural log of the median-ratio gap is -3.2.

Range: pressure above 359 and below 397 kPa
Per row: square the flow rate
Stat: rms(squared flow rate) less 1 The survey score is 1592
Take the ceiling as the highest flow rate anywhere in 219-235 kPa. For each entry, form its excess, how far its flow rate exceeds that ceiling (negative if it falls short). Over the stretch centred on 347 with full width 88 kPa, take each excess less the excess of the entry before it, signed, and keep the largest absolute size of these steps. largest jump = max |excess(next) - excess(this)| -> 5.2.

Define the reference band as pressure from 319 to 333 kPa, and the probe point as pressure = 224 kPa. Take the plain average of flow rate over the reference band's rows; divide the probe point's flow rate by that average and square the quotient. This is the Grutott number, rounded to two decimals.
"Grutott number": 1.38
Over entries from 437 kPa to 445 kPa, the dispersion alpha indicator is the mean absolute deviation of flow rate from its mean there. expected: 0.19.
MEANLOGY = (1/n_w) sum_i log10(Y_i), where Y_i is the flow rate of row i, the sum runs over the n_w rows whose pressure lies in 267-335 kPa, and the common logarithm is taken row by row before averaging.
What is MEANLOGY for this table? 1.45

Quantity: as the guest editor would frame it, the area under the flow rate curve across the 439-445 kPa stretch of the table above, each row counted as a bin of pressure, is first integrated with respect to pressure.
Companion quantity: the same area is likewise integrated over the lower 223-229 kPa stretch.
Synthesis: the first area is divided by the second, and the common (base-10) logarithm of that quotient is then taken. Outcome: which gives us 0.01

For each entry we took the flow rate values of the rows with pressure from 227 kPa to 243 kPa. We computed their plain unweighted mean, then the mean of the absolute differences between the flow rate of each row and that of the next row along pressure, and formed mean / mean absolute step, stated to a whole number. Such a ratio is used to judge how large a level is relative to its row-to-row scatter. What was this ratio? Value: 31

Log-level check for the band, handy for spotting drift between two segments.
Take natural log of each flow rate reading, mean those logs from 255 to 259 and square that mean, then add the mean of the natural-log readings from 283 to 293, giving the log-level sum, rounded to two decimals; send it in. 16.62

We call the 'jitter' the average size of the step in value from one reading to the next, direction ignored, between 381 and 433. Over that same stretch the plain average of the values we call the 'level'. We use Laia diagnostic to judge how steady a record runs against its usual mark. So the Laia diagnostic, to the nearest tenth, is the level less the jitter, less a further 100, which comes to -62.7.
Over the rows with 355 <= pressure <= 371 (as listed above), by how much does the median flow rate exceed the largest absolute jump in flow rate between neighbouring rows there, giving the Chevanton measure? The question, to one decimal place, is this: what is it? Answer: 33.7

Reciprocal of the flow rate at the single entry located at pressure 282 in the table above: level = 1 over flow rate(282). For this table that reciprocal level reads 0.0262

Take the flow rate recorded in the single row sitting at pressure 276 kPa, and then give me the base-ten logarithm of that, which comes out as 1.58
